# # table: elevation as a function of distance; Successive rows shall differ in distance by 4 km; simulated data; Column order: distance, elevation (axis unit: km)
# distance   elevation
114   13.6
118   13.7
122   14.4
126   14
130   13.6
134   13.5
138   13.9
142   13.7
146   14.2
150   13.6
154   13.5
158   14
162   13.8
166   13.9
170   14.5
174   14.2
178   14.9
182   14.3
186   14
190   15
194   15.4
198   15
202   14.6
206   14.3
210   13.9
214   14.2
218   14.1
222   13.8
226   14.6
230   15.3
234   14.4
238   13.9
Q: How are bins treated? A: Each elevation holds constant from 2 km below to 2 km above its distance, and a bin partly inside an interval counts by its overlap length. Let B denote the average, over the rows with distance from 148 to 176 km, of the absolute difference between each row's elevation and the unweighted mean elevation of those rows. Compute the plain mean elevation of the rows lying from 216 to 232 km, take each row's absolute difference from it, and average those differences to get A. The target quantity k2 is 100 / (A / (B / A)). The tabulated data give 104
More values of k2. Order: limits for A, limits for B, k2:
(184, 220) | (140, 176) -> 131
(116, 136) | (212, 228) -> 271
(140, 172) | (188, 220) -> 700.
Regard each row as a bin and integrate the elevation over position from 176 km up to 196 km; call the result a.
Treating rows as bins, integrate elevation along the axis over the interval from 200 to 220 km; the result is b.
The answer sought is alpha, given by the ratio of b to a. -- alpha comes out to 0.97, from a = 294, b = 284.4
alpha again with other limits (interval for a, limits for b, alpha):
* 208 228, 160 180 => 1.01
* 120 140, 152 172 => 1.00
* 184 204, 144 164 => 0.93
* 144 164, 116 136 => 1.00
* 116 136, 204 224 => 1.02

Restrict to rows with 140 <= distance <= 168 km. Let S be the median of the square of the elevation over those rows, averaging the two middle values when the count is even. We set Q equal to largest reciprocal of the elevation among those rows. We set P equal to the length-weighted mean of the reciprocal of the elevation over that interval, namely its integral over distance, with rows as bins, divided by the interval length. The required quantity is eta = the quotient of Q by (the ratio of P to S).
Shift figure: 195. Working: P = 0.0724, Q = 0.0741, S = 190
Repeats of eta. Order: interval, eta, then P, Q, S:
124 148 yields 195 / 0.0724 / 0.0741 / 190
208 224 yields 199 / 0.0714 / 0.0725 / 196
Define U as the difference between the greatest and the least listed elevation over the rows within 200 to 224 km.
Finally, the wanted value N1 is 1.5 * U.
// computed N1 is 1.2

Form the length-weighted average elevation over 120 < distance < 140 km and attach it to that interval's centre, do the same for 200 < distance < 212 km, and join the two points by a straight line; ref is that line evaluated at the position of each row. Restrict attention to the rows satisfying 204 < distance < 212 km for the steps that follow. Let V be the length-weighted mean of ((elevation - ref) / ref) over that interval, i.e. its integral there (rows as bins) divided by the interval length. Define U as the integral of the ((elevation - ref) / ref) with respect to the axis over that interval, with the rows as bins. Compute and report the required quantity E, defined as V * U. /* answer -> 0.0012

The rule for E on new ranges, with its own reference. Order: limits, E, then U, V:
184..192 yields 0.0042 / 0.18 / 0.023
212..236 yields 0.0002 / 0.07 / 0.003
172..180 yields 0.0076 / 0.25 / 0.031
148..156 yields 0.0080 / -0.25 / -0.032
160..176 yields 0.0001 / 0.03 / 0.002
